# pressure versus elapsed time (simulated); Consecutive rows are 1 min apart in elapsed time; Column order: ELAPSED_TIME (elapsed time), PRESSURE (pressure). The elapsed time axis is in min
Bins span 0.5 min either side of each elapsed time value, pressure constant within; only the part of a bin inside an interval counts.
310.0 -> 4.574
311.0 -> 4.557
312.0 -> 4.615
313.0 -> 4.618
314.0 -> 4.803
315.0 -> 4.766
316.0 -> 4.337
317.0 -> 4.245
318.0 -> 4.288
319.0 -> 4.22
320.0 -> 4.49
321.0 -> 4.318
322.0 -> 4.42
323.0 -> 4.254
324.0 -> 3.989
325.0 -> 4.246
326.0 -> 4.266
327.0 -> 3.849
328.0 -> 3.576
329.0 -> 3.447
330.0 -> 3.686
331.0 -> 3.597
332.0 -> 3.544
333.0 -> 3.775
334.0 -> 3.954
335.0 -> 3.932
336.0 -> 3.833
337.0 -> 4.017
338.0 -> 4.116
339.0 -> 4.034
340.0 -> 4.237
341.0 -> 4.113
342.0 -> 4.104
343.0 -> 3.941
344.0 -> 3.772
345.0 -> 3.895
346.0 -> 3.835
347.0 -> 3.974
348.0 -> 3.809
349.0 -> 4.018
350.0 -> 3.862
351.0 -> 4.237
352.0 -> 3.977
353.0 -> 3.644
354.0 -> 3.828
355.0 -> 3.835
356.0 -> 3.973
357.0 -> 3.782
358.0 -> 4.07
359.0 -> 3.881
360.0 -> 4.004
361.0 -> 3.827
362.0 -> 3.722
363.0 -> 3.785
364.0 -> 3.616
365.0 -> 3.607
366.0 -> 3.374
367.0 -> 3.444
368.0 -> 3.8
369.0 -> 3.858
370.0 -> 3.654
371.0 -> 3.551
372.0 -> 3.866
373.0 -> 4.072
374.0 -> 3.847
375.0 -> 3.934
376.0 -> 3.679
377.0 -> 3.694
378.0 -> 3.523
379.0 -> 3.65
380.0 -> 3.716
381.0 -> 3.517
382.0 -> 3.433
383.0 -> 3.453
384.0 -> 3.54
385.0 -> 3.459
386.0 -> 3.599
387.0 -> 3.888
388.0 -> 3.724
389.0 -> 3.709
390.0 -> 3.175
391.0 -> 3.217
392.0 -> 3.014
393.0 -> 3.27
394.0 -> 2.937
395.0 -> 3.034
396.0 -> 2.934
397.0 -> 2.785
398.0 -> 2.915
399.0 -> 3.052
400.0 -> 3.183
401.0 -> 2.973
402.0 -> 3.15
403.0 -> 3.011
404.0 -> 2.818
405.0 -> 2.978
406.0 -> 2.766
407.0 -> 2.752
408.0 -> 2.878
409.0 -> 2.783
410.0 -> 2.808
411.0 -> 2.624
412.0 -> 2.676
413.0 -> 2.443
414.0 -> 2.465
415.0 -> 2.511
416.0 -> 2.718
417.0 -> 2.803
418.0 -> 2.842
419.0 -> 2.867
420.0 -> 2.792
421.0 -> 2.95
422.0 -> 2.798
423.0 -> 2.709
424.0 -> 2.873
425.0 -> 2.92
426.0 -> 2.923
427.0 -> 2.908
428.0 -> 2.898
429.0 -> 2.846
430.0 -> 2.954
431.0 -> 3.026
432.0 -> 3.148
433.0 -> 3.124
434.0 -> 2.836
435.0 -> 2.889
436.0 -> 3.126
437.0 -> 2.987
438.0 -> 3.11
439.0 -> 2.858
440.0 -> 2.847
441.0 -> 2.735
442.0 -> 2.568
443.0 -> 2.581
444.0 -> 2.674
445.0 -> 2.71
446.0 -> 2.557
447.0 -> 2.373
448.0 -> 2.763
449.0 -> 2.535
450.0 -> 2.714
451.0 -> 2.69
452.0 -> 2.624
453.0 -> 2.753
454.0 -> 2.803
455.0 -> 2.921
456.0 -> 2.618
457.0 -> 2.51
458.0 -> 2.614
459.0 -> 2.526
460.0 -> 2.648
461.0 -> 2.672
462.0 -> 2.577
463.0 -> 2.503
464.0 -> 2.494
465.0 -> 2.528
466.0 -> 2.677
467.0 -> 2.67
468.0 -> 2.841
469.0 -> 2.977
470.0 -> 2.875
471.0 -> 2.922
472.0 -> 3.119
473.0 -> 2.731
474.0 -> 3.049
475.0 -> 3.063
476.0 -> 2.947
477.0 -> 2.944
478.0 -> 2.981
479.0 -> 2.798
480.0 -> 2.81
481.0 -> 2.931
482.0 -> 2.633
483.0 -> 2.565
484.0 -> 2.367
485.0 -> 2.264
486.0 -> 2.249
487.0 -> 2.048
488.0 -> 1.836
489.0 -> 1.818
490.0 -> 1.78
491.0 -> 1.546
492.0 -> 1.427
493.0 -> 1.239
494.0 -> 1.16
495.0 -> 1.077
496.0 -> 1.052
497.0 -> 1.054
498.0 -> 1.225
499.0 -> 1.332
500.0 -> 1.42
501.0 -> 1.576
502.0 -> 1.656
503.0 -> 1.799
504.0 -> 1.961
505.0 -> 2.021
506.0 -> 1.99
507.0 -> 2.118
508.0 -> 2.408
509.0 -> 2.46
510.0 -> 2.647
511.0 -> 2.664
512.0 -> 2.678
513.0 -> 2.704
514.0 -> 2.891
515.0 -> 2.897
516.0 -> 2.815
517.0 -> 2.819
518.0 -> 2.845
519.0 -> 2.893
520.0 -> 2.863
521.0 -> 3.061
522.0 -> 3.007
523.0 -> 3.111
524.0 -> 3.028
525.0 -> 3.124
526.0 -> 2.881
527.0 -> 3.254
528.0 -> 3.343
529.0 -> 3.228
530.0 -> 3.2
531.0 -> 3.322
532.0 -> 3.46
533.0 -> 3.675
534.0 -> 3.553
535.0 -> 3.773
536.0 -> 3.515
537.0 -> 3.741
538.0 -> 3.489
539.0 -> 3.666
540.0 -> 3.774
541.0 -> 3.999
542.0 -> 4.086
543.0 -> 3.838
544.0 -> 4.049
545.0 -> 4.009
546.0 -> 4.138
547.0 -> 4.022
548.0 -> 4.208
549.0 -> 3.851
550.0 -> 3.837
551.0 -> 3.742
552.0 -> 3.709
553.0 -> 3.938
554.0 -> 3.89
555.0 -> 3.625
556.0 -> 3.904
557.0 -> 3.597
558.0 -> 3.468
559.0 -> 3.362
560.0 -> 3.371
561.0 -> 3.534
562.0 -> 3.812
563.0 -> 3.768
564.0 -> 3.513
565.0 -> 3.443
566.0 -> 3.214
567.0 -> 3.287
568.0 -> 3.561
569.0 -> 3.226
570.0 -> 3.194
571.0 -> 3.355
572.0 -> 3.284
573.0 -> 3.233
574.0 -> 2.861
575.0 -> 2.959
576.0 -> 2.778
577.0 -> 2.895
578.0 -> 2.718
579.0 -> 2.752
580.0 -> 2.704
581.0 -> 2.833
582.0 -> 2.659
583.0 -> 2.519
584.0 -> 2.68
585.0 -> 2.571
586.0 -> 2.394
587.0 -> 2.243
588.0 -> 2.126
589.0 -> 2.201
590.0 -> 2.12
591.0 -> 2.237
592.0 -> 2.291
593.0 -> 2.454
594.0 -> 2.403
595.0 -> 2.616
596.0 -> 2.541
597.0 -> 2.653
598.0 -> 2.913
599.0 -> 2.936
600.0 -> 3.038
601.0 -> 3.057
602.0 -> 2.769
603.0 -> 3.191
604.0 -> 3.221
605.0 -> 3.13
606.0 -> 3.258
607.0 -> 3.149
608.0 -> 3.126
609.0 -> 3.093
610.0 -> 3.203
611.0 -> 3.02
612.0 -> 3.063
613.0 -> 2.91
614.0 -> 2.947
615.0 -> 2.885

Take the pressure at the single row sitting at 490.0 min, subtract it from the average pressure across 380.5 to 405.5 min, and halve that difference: 0.7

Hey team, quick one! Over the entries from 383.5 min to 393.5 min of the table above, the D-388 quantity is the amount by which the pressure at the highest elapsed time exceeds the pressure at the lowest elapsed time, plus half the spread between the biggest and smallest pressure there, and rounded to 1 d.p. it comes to 0.2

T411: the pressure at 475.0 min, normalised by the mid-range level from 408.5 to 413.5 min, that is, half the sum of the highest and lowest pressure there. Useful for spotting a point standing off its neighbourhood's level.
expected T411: 1.17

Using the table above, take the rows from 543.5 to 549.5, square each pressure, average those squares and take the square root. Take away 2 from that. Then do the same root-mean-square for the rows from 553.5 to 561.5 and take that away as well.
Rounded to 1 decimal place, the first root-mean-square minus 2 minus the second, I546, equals -1.6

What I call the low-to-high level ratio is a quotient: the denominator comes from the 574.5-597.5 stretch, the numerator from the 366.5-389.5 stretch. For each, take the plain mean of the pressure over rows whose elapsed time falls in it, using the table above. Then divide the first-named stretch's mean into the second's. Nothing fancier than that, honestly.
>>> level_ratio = 1.5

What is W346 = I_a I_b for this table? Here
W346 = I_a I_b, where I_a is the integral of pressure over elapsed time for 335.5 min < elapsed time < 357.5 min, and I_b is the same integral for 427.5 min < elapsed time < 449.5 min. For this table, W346 5396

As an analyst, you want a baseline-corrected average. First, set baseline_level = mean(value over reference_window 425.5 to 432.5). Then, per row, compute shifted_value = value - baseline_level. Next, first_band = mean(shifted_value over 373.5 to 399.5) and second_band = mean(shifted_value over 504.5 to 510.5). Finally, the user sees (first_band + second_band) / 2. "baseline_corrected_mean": -0.1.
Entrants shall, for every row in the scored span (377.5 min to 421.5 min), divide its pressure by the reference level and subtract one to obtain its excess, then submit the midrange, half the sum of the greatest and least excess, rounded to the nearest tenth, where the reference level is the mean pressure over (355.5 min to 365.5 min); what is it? -0.2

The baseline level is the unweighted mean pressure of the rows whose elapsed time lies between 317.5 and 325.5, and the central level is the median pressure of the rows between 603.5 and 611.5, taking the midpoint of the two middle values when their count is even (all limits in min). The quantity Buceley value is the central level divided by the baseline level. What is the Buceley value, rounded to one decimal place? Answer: 0.7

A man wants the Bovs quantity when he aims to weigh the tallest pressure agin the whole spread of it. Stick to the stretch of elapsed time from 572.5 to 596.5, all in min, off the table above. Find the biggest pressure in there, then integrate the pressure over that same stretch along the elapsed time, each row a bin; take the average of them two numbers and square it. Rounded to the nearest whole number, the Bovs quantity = 1057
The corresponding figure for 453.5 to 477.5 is 1202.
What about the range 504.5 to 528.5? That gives 1220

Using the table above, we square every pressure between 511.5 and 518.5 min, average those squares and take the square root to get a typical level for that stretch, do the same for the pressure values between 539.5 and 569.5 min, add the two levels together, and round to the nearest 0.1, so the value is 6.5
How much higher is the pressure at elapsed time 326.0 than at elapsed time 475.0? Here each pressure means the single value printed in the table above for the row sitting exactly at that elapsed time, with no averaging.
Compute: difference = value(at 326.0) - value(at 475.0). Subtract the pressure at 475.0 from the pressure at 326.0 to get 1.2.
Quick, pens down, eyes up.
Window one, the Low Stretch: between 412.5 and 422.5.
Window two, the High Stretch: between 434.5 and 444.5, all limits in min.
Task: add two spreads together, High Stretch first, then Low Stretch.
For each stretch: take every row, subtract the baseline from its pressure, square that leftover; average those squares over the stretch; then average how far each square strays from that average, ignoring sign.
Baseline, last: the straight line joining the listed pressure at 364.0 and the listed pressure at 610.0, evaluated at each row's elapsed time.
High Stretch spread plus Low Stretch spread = 0.47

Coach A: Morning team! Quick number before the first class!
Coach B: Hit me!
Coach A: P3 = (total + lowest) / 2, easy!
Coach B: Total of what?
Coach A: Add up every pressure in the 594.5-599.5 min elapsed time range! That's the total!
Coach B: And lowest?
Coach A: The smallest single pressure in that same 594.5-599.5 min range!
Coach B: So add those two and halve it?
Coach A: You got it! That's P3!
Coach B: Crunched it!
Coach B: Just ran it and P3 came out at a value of 8.1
